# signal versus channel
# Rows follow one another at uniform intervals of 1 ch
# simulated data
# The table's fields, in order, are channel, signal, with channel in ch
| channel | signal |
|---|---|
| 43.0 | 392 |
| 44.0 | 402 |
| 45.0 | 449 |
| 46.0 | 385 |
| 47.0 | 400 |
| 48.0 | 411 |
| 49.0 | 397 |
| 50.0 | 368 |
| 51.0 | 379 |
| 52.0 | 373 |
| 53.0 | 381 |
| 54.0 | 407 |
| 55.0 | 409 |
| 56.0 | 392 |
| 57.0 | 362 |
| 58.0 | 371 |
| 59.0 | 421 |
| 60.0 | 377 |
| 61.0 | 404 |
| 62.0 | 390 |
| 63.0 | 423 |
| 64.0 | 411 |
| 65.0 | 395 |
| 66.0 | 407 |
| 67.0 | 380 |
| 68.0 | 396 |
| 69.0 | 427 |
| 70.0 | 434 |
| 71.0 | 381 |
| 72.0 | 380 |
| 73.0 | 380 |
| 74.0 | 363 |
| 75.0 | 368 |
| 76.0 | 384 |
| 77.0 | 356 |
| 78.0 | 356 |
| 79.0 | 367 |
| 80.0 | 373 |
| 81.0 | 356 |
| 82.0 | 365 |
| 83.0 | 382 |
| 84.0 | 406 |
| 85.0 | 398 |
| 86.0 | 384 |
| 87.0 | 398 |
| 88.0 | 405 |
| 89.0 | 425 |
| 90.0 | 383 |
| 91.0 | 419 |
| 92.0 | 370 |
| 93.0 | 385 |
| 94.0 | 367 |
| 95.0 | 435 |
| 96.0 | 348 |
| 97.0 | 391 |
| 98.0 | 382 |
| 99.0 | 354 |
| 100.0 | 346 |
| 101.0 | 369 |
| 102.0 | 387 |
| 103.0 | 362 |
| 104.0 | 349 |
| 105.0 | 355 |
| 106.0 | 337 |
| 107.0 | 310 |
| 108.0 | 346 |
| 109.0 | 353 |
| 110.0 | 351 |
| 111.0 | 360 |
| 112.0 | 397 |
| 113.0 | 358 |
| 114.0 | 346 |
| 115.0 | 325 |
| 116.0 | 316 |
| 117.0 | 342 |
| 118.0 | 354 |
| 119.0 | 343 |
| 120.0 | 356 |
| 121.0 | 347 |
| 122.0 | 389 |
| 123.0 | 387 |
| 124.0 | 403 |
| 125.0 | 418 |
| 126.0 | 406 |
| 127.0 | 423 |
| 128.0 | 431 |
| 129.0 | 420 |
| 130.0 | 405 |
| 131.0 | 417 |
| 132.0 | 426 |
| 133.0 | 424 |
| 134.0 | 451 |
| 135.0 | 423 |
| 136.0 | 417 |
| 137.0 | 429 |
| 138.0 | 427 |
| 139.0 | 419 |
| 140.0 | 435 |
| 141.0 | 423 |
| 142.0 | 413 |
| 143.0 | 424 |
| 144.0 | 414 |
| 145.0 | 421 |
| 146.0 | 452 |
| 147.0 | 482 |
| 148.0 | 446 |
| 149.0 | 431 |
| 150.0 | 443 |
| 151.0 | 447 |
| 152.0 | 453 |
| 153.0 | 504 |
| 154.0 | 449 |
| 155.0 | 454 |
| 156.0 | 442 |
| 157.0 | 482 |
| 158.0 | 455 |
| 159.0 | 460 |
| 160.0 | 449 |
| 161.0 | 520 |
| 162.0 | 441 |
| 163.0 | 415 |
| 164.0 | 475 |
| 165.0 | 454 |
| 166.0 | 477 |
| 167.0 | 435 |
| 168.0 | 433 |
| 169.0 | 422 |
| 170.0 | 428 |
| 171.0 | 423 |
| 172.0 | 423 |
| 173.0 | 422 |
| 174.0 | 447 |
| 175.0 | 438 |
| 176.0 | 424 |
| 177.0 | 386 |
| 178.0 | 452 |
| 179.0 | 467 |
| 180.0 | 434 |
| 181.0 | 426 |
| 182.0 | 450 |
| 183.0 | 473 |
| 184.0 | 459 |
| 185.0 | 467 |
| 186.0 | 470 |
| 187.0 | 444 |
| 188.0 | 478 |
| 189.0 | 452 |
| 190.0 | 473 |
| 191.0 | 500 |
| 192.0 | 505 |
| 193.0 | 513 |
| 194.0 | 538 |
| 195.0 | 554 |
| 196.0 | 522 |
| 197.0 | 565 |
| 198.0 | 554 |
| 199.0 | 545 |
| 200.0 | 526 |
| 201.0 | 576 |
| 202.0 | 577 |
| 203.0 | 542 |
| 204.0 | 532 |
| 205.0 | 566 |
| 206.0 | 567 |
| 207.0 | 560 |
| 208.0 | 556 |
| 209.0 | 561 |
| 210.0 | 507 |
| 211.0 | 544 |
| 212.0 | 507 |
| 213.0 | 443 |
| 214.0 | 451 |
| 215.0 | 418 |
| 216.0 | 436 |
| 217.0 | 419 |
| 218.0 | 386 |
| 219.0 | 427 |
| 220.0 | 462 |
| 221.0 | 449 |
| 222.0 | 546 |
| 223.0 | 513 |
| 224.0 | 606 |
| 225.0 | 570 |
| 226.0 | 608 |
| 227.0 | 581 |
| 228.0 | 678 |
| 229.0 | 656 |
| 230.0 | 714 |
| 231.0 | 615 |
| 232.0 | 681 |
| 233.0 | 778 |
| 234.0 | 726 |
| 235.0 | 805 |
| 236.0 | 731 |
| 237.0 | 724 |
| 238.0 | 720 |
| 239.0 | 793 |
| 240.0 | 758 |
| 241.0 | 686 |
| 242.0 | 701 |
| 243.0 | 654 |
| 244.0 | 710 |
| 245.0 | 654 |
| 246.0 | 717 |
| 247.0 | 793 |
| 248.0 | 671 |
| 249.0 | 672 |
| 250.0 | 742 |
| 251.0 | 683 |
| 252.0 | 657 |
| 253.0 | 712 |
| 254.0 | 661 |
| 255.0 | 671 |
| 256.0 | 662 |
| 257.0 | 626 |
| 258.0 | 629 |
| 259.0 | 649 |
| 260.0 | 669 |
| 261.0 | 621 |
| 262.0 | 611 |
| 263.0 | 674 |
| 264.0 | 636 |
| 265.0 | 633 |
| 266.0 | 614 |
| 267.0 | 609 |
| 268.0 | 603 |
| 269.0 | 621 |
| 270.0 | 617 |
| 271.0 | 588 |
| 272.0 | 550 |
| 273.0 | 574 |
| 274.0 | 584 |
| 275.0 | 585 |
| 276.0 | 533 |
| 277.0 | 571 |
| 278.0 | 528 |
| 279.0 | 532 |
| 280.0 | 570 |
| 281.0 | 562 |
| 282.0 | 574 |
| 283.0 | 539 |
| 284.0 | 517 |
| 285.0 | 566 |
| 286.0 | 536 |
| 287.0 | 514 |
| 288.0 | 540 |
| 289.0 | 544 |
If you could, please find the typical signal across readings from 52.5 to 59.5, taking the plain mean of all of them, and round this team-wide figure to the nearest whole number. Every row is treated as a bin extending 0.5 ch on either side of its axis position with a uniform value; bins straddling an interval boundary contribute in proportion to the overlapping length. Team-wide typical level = 392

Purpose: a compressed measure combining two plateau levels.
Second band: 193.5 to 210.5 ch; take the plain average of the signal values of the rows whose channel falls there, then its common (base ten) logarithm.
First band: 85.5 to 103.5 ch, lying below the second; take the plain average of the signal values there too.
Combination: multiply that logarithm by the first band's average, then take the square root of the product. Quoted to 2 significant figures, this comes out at 32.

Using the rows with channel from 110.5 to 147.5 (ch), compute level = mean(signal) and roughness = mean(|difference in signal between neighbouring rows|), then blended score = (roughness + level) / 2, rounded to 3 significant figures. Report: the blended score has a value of 208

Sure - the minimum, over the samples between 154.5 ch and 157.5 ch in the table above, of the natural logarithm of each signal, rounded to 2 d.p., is 6.09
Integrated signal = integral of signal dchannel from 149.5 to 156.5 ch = 3192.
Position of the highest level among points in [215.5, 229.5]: 228.0 ch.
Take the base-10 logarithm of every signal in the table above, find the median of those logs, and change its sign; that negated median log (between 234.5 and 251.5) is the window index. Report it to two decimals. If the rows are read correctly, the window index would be -2.86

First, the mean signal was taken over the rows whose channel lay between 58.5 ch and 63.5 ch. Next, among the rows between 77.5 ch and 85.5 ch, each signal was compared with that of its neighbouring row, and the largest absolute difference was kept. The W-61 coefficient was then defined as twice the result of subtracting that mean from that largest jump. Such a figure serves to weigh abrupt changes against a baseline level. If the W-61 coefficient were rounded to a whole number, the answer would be -758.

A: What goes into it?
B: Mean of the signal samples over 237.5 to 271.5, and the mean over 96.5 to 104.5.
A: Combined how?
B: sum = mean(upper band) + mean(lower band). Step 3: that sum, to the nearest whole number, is 1036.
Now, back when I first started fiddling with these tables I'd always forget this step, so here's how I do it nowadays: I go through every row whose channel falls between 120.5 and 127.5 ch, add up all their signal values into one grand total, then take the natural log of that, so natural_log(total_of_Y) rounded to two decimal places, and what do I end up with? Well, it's 7.93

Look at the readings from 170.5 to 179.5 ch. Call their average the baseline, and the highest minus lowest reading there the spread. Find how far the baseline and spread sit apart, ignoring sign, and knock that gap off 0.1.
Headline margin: -350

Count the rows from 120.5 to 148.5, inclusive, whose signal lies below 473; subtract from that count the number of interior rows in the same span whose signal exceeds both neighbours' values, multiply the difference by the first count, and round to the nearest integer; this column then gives 486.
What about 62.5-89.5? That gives 594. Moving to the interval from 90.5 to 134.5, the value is 1364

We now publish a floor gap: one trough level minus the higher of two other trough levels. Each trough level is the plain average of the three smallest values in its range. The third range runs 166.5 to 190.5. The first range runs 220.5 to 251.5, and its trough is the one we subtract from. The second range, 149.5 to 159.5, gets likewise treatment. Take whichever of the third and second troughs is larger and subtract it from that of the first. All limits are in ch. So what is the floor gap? 59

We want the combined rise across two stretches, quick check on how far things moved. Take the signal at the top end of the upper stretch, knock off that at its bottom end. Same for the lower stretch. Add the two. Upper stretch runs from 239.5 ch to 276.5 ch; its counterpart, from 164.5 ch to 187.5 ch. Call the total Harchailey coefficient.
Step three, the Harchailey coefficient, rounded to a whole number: -235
